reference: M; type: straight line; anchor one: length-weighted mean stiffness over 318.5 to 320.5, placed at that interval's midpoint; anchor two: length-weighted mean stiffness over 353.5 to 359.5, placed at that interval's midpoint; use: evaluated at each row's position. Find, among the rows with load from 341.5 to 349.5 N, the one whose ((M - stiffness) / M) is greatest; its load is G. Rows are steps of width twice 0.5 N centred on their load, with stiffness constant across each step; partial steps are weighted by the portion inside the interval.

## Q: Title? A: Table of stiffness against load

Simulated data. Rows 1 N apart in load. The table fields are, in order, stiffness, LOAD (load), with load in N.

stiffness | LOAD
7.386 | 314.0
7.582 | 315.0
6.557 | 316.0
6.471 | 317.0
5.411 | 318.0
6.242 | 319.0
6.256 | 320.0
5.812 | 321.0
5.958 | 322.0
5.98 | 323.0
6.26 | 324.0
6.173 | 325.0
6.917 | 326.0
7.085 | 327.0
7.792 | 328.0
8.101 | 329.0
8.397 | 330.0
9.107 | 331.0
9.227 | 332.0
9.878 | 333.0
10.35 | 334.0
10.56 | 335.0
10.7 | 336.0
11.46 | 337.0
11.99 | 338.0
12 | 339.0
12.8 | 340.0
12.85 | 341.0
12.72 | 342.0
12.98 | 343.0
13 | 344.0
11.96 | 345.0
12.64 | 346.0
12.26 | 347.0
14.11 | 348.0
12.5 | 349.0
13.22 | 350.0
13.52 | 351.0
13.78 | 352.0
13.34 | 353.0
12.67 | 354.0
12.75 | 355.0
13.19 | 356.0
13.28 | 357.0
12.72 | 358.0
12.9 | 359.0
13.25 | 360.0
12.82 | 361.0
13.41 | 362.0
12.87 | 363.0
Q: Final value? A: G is 349.0 N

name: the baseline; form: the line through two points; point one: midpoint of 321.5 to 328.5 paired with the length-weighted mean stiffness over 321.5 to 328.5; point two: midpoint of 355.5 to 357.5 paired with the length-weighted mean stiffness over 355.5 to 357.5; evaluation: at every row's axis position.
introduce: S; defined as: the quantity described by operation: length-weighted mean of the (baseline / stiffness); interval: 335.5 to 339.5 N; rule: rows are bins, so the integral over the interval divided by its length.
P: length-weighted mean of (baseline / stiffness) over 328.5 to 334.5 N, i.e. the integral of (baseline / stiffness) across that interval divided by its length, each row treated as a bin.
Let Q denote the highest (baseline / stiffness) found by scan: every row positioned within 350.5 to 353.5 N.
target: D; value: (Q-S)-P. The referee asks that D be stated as -0.7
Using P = 0.87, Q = 0.94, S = 0.80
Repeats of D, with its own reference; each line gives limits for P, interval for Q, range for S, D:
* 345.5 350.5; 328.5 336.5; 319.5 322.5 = -0.9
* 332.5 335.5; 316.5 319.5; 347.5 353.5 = -0.8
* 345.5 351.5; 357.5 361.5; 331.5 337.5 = -0.6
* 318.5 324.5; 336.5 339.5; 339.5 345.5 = -1.0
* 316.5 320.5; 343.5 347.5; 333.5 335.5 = -0.8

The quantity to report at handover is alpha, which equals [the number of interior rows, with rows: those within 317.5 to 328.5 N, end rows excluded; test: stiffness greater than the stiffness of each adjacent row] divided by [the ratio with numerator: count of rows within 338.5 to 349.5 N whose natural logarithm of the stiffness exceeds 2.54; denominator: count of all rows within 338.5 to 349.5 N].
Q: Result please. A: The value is 3.7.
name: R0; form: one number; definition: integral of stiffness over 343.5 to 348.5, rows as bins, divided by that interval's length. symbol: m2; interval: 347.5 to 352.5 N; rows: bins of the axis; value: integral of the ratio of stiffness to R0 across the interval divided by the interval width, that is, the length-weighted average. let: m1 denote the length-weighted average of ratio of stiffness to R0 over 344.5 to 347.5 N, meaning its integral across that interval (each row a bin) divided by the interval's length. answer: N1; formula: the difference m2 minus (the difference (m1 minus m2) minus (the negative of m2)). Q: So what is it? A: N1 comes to 0.09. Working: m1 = 0.960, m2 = 1.05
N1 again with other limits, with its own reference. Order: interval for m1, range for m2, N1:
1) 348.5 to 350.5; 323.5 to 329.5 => -0.45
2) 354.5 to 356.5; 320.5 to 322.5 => -0.55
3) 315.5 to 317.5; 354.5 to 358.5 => 0.51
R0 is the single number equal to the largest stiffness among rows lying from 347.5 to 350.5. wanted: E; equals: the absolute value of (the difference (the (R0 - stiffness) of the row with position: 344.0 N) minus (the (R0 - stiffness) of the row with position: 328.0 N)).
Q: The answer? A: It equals 5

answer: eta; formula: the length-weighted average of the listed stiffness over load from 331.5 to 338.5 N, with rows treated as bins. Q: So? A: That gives 11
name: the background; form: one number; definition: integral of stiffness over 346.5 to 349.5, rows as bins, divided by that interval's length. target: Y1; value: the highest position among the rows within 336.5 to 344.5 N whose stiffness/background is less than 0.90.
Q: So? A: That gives 337.0 N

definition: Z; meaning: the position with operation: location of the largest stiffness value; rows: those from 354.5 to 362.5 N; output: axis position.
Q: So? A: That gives 362.0 N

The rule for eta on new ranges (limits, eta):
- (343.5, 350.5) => 13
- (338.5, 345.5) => 13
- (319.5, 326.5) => 6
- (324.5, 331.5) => 8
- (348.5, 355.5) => 13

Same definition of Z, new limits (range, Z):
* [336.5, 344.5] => 344.0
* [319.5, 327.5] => 327.0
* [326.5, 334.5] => 334.0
